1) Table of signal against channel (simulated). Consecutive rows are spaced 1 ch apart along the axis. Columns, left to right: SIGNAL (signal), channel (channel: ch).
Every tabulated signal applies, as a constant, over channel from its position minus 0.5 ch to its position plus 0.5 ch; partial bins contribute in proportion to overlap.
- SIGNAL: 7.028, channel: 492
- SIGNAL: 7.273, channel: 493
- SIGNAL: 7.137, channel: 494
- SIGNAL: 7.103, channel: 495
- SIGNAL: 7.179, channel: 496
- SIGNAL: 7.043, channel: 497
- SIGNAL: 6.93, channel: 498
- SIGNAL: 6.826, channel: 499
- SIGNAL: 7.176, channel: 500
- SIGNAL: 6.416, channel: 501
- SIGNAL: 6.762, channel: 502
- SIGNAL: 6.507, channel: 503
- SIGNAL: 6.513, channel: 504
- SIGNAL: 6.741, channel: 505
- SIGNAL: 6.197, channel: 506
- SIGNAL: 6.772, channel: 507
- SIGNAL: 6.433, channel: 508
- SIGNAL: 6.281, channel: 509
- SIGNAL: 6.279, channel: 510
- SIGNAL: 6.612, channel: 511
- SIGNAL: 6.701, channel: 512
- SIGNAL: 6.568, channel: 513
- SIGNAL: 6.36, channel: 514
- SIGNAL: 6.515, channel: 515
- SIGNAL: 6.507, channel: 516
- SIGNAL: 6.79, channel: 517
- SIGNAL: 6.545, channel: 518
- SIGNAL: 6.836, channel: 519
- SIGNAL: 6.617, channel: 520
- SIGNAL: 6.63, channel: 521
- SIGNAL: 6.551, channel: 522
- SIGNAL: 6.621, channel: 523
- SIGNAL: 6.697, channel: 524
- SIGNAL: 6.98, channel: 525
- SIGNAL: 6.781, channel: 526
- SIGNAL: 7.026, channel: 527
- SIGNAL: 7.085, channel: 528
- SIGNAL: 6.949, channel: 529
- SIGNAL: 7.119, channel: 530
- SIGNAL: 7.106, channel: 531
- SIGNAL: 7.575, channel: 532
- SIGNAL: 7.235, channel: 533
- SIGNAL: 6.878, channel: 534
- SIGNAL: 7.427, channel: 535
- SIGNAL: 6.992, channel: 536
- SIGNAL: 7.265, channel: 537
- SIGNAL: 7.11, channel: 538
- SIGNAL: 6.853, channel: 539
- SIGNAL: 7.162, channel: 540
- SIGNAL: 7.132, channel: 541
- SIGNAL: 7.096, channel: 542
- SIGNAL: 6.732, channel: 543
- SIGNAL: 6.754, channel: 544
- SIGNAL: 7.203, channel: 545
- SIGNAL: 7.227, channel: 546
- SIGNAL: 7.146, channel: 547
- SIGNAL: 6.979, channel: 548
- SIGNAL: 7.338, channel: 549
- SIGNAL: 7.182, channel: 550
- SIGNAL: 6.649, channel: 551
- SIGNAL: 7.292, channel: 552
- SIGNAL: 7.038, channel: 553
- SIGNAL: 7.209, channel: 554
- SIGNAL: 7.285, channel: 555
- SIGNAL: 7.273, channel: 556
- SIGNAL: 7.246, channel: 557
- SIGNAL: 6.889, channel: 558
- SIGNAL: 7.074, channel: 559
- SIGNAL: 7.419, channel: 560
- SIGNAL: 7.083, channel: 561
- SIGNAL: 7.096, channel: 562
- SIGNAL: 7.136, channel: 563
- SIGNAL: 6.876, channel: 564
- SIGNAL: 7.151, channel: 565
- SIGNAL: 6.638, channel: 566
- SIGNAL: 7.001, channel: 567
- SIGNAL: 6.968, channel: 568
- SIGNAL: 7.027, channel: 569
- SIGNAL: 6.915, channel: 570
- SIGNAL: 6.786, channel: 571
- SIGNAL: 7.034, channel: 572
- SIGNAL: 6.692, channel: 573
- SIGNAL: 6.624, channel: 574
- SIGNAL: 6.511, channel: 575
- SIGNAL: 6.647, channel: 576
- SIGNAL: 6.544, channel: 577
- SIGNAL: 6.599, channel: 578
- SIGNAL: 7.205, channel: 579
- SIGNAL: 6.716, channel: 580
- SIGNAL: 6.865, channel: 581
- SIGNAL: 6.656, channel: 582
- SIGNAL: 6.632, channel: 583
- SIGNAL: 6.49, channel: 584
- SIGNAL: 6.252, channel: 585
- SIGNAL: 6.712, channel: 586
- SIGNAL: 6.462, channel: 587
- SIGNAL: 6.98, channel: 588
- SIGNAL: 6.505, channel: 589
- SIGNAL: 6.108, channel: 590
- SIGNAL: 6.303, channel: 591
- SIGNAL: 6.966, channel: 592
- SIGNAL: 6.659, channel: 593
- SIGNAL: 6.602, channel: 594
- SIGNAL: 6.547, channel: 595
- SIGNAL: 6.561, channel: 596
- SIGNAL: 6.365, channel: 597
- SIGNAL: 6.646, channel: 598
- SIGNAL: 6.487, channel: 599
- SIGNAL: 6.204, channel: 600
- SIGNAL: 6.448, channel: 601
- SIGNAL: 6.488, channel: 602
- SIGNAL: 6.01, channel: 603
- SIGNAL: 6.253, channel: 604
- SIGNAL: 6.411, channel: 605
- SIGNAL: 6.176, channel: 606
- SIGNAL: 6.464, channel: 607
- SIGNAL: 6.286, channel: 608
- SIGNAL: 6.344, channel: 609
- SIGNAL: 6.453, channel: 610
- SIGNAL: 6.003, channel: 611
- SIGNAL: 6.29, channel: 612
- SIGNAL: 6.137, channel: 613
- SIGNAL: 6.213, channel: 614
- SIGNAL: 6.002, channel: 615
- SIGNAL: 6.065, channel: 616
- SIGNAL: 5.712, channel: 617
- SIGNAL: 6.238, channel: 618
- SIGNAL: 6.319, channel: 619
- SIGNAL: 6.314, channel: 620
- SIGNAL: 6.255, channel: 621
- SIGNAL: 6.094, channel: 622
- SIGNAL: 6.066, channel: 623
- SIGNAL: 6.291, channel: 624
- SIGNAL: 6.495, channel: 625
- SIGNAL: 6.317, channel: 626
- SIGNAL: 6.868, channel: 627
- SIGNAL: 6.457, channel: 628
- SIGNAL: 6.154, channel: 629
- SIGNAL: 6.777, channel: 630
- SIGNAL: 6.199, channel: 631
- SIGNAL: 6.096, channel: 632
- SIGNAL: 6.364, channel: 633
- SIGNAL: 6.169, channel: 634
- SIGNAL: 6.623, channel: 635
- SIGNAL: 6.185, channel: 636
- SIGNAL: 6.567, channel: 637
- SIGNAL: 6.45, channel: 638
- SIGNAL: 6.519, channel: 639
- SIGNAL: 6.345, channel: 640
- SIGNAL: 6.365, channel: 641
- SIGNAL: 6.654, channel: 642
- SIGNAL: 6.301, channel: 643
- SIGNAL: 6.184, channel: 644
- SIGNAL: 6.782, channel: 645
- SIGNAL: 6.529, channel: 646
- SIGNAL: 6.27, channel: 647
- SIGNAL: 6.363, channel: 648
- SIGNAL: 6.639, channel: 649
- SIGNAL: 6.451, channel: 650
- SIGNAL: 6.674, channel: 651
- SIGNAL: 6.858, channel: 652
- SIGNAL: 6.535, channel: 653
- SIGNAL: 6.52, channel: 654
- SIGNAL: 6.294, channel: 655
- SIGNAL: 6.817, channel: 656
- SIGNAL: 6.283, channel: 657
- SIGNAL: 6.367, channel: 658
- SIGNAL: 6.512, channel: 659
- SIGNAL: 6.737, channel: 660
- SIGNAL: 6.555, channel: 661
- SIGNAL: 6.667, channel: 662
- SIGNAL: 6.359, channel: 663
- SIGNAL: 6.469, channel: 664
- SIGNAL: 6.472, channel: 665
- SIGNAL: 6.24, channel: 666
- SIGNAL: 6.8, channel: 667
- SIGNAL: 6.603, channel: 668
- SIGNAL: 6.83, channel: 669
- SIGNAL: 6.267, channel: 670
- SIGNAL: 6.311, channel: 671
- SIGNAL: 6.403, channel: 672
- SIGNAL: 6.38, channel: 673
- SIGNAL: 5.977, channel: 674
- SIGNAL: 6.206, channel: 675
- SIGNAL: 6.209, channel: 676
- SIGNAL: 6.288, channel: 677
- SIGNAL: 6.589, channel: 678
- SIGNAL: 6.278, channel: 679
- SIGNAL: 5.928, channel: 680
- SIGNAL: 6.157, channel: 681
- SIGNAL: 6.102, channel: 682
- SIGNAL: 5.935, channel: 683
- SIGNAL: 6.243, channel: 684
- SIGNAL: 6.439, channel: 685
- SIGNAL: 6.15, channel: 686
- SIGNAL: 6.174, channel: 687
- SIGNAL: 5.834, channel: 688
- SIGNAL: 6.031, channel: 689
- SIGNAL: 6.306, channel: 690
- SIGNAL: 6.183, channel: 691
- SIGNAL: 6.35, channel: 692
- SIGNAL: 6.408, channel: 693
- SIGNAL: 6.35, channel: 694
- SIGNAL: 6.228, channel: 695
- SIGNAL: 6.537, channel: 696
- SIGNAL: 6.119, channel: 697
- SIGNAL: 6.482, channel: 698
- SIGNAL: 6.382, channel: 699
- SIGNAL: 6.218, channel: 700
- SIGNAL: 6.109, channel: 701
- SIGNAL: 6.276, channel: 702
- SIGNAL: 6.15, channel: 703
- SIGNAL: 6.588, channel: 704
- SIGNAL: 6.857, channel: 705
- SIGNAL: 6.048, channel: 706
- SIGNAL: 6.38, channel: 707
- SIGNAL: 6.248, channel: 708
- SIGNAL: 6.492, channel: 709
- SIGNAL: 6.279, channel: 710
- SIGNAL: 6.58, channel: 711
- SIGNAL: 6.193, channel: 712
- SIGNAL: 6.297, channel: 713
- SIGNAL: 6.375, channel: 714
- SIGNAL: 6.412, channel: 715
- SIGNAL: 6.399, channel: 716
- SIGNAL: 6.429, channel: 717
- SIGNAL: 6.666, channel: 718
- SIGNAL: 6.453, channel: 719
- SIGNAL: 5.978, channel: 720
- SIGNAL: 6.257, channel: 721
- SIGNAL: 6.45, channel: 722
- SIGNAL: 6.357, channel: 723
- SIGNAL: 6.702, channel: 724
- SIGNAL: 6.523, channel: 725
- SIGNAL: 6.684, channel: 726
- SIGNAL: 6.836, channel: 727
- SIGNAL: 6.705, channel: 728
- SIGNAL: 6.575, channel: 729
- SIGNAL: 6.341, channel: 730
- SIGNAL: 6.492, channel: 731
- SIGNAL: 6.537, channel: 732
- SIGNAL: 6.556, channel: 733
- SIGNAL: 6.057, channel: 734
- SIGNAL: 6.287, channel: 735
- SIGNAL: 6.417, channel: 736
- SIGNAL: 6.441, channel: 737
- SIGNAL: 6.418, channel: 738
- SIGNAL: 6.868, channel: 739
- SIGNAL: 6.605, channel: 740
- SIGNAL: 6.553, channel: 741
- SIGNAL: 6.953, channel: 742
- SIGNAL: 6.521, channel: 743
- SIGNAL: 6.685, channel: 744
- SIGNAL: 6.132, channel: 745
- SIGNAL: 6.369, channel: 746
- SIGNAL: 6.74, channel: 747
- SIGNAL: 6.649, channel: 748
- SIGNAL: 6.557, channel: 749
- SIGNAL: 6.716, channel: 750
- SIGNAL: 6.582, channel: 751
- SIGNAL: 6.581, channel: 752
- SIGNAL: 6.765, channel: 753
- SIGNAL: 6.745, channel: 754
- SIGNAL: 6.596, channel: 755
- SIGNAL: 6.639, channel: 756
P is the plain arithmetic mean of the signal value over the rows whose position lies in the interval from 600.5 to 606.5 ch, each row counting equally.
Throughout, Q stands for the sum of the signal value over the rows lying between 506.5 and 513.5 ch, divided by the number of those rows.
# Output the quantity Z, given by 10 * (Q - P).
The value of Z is 2.2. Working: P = 6.30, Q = 6.52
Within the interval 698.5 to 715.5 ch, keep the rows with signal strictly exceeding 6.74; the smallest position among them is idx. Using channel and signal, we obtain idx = 705 ch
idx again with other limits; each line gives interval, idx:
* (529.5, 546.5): 530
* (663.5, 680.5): 667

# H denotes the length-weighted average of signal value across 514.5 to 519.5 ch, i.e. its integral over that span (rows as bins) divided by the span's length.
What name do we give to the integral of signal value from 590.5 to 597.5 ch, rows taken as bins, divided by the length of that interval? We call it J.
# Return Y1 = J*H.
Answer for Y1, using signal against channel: 43.6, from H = 6.64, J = 6.6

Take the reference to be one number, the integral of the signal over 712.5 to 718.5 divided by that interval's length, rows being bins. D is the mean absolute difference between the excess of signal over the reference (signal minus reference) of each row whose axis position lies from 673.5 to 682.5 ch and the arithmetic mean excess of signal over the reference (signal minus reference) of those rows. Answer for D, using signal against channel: 0.135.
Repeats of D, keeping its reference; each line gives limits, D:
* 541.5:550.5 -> 0.168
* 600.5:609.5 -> 0.123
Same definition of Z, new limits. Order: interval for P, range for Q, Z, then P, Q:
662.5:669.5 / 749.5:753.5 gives 1.2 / 6.54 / 6.66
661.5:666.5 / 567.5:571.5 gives 4.8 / 6.44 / 6.92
